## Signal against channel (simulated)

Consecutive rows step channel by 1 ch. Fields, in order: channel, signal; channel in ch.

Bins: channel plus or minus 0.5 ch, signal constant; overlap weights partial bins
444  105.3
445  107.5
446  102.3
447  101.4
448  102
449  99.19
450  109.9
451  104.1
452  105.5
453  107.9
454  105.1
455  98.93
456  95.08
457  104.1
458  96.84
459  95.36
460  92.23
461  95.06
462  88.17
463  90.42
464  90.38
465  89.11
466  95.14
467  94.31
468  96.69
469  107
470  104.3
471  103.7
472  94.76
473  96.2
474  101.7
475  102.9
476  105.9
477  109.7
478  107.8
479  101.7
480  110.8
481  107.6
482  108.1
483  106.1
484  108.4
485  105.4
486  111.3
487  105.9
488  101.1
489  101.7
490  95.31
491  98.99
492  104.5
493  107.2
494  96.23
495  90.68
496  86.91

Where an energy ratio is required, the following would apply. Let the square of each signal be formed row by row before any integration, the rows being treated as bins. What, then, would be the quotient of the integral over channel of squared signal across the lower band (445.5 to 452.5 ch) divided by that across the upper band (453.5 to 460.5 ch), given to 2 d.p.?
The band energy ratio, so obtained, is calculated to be 1.11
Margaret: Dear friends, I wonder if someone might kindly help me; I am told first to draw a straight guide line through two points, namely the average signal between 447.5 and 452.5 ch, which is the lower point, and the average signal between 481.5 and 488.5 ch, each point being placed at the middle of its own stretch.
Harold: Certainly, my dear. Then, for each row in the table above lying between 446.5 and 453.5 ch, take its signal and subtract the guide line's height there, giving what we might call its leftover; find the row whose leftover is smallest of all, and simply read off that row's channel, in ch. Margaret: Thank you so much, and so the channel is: 449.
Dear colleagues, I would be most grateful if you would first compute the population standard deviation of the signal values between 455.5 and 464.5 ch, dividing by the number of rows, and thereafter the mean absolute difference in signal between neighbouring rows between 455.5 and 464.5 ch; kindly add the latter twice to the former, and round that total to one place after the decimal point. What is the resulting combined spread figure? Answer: 12.7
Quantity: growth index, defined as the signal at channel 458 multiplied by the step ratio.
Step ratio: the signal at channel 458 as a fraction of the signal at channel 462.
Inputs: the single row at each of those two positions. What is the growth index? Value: 106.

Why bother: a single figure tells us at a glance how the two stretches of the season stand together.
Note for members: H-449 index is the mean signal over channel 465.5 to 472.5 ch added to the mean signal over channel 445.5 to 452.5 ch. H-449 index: 203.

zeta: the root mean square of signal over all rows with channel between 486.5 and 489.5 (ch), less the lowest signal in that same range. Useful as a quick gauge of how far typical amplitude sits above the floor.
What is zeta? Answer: 1.8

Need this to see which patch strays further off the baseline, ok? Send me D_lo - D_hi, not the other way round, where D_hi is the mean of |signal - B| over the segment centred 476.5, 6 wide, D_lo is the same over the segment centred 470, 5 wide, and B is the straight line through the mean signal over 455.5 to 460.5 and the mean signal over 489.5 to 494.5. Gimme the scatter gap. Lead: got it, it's -1.1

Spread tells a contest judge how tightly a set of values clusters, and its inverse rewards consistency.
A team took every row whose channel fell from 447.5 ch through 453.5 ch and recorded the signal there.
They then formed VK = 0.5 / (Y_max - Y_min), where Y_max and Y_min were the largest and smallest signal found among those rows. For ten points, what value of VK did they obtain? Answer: 0.047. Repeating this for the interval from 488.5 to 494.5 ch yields 0.042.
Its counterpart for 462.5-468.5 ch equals 0.066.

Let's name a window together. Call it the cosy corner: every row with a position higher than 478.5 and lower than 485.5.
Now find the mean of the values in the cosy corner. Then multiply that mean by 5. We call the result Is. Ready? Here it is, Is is 534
